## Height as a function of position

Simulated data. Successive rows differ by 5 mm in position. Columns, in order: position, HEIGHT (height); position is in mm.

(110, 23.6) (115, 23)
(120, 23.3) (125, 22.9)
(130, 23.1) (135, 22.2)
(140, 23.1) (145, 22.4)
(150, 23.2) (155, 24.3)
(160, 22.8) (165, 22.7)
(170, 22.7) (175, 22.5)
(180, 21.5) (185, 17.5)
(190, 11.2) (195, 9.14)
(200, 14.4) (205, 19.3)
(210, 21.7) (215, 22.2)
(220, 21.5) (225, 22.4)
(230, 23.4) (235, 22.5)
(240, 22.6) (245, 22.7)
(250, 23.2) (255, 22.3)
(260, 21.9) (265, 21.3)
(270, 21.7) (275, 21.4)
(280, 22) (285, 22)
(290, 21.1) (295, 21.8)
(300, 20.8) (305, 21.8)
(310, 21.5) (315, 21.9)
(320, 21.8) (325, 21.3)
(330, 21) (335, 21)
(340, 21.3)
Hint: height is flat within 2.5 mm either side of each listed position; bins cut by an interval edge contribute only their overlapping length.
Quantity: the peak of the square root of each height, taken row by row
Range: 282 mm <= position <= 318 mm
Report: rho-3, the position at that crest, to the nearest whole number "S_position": 285 mm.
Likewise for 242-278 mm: 250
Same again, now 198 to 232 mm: 230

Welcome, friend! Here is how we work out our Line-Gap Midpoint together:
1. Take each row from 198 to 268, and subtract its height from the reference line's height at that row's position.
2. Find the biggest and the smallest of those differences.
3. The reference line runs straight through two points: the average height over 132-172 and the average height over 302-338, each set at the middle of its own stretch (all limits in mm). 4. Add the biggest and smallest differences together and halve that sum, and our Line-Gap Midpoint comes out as 3.5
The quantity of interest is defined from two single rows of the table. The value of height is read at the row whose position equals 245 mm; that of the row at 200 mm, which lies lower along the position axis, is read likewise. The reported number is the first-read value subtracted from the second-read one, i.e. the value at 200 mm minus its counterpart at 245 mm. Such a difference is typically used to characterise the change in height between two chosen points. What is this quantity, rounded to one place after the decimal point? -8.3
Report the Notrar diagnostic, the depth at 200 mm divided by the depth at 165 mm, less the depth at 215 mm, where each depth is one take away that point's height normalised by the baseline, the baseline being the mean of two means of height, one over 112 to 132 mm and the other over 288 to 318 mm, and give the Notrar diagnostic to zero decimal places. -19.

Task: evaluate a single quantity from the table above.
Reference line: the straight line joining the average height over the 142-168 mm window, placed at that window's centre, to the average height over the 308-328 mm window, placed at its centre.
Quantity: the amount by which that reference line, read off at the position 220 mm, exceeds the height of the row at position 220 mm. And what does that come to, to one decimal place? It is 1.0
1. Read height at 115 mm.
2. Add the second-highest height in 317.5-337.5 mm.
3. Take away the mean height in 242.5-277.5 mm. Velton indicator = 22.2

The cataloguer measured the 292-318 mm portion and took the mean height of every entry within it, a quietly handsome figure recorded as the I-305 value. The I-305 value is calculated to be 21.6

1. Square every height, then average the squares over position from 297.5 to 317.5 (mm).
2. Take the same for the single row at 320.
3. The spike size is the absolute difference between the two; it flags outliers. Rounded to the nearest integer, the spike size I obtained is 13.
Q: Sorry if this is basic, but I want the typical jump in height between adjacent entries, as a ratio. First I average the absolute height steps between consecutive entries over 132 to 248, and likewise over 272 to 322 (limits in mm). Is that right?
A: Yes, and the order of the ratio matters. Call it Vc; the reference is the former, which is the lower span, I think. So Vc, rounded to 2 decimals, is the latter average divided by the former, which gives 0.35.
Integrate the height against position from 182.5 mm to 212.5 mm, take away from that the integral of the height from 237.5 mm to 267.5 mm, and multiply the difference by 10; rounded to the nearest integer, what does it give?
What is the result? -2038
